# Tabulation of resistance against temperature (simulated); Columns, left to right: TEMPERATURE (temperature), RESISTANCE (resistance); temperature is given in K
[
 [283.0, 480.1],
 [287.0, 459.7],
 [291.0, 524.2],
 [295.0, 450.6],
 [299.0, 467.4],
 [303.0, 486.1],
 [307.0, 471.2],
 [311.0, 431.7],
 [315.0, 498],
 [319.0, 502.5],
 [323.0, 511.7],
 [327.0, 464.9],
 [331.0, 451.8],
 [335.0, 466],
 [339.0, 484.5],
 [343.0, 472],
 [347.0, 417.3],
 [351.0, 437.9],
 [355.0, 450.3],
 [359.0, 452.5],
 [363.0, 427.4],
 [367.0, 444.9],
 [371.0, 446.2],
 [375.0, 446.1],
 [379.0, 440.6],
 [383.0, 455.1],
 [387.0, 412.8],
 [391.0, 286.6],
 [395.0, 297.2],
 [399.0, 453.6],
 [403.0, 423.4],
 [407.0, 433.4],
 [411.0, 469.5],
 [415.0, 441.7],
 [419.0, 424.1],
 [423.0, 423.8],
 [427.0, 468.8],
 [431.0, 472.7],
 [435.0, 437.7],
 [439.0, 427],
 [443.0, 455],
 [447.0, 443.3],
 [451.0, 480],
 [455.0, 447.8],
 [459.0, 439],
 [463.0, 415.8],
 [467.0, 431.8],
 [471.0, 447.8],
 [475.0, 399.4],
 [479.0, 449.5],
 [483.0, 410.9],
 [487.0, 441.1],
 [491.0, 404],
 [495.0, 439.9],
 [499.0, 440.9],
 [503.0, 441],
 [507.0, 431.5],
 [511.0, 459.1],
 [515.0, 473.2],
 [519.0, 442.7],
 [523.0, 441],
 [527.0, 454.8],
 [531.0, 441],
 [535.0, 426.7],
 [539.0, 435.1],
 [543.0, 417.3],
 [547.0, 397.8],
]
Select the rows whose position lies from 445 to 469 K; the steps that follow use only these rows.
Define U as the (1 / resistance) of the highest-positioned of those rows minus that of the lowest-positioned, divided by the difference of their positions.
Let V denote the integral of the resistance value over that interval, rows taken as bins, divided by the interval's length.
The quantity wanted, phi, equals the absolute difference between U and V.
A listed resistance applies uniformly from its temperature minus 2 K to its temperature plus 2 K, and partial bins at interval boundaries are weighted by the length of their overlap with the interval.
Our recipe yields 443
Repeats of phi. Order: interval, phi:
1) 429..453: 453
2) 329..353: 455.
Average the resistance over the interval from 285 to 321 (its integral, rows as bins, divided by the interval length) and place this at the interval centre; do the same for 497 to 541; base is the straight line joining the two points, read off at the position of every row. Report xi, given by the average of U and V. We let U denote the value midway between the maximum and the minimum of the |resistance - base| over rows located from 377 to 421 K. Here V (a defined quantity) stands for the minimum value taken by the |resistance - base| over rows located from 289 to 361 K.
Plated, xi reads 47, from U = 93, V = 1.2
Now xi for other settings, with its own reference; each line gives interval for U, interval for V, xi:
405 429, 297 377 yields 12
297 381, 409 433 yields 18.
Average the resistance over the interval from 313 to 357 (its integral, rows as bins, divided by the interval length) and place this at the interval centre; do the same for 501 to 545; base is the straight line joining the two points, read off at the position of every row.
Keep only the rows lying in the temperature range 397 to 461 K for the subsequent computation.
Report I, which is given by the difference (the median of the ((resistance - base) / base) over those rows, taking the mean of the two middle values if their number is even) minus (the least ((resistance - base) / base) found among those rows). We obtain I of 0.054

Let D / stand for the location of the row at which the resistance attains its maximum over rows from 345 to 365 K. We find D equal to 359.0 K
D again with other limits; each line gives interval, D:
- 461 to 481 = 479.0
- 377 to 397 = 383.0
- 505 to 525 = 515.0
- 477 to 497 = 479.0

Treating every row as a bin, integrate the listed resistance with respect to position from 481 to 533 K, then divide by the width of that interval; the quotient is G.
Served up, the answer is 440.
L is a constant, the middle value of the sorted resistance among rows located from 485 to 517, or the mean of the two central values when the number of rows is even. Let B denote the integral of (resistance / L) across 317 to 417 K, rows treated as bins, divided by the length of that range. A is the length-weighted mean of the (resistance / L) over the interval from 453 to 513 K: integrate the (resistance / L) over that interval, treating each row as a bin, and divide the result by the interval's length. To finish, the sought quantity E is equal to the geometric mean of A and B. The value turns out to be 0.990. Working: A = 0.98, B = 1.00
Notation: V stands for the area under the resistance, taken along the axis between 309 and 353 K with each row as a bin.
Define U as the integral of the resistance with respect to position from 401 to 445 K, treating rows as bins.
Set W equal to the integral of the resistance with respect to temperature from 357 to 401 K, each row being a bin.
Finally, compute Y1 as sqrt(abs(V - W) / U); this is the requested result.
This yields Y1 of 0.34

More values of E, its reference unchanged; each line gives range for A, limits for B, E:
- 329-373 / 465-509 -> 0.998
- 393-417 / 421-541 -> 0.975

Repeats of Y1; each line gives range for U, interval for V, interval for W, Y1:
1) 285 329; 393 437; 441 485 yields 0.12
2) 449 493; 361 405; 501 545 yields 0.26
